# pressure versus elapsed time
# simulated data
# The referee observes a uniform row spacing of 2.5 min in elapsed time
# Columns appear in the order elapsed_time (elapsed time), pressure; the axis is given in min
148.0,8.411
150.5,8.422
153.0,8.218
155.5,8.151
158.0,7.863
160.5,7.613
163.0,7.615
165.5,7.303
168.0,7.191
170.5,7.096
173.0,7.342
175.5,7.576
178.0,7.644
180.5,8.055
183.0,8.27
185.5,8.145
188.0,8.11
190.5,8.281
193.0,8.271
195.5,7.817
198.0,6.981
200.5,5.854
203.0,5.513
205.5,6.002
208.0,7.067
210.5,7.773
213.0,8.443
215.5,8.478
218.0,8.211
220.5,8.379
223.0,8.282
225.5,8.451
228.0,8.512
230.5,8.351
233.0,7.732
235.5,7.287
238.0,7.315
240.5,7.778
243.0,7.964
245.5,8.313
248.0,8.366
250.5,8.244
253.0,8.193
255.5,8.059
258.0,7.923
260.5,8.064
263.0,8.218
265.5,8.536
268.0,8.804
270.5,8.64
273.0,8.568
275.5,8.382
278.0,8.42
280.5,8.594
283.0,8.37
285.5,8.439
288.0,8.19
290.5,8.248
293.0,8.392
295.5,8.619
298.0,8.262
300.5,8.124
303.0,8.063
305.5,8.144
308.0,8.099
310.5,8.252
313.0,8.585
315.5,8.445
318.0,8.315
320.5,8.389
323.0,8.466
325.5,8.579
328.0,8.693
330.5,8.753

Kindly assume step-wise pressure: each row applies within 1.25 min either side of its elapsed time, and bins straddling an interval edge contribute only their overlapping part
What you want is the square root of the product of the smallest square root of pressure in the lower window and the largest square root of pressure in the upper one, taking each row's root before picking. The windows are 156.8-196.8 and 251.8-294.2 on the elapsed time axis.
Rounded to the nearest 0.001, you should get 2.811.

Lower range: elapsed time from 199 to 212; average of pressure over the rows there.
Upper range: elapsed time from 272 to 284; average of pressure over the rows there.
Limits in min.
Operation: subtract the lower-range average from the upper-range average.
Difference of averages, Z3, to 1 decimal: 2.0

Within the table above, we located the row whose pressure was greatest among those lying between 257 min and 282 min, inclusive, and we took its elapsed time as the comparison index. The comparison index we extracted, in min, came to 268.0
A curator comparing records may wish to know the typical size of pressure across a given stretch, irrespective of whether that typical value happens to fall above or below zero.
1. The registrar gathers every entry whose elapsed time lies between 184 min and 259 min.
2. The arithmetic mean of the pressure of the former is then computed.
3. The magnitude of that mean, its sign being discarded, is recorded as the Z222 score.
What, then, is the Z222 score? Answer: 7.80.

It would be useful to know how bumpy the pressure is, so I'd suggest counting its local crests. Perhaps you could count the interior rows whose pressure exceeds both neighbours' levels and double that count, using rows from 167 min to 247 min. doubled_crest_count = 10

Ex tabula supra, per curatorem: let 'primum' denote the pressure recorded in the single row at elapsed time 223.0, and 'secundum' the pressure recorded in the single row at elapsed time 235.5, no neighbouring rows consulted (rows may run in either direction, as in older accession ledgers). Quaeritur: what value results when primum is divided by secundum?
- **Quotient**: 1.14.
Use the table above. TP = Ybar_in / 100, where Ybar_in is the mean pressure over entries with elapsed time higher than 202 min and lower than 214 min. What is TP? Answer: 0.070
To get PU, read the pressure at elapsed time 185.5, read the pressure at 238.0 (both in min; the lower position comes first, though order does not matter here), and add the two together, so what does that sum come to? 15.5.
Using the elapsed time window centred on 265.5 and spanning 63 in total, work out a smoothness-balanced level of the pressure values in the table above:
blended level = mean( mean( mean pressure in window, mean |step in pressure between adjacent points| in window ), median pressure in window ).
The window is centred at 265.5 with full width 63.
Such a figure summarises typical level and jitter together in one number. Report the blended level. 6.26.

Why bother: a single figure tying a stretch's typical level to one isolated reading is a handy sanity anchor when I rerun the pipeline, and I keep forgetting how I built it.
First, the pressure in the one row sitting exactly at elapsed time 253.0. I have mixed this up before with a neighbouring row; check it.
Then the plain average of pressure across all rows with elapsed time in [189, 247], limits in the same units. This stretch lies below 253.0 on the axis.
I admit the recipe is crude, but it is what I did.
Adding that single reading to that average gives 15.9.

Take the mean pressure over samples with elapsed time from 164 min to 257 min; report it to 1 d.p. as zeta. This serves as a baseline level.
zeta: 7.7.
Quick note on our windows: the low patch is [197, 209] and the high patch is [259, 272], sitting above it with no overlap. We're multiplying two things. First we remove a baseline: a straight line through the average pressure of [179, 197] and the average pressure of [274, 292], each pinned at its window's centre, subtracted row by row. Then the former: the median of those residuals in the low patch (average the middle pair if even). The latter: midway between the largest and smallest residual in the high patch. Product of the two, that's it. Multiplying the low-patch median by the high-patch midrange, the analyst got -0.23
